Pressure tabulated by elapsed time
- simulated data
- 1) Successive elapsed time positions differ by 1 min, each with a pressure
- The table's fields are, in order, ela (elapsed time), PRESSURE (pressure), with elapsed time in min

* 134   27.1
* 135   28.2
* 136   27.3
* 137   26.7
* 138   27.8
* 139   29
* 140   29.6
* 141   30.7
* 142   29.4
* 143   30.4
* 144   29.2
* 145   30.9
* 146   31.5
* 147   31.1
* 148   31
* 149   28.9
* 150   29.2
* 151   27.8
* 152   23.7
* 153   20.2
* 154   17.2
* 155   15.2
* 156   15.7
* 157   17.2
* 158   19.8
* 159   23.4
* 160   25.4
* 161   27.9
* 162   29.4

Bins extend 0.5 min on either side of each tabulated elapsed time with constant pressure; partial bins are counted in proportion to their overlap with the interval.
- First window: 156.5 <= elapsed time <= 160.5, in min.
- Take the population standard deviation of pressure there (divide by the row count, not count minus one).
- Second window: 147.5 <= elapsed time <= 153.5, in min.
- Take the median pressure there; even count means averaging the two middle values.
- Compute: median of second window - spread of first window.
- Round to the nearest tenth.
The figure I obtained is 25.2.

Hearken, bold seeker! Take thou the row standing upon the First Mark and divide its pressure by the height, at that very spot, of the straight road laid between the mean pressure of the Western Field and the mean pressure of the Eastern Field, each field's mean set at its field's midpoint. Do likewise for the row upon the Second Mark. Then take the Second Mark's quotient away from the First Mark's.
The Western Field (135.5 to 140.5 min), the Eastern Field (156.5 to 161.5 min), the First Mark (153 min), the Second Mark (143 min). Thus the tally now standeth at -0.30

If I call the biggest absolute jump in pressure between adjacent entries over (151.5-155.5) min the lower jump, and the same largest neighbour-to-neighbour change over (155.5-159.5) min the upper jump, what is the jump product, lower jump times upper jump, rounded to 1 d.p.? 12.6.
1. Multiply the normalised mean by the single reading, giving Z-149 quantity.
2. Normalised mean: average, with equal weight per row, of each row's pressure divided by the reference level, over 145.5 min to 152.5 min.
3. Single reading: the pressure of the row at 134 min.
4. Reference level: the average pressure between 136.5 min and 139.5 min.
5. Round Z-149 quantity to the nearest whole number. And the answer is 28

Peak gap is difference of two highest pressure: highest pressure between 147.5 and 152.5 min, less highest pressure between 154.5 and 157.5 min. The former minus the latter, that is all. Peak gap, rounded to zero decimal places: 14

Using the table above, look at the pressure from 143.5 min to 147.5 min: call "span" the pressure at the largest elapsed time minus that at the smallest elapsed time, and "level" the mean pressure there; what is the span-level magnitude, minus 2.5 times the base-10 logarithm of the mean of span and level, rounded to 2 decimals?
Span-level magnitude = -3.03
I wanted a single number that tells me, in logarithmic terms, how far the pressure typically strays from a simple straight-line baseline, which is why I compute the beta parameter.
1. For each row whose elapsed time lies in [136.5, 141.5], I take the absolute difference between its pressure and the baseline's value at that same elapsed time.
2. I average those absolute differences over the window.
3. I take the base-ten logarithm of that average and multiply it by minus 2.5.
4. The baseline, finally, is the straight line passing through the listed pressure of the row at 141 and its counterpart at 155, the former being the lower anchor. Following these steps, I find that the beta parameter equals -1.5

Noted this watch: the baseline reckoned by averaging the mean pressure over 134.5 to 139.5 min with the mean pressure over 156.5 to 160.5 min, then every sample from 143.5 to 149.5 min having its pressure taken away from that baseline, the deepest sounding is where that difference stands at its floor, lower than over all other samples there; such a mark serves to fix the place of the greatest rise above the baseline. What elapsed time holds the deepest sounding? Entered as 146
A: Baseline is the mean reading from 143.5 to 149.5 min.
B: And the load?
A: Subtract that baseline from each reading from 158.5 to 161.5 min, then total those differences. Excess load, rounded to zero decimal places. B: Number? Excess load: -15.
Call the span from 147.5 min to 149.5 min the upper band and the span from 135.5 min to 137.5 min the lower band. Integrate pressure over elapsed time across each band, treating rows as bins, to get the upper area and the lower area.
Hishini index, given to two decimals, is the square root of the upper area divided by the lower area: 1.05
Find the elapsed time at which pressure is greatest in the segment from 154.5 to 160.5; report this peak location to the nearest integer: 160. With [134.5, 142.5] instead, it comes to 141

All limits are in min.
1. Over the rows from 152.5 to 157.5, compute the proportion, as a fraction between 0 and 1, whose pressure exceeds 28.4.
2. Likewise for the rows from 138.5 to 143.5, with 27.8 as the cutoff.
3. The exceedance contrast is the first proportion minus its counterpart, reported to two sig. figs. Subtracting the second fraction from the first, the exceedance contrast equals -1.0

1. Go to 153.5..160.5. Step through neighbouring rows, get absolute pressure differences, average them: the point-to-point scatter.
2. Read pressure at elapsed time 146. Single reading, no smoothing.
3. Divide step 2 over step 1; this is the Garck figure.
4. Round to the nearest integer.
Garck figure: 15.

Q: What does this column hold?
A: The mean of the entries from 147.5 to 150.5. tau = 29.7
